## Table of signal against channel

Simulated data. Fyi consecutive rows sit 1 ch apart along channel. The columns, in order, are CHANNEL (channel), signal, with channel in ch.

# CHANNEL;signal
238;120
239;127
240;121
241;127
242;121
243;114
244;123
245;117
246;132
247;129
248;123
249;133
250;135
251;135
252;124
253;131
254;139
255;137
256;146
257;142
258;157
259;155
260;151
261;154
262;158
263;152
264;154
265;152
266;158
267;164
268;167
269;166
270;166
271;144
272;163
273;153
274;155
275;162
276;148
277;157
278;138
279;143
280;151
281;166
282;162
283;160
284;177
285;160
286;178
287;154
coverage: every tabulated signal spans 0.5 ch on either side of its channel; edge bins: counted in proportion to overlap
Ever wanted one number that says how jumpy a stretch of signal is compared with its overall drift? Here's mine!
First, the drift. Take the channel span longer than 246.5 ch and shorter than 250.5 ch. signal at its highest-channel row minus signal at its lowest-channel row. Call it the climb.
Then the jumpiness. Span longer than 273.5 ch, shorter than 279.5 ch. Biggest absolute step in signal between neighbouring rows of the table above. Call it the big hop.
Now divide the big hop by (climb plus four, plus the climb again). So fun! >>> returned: 1.2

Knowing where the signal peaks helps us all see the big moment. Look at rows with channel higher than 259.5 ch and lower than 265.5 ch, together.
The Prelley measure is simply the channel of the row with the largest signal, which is 262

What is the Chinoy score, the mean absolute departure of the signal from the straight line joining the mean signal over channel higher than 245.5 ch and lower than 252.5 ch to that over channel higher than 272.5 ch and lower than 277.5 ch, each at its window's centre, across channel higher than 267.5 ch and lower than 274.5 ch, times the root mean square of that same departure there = 123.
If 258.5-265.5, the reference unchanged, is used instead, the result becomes 129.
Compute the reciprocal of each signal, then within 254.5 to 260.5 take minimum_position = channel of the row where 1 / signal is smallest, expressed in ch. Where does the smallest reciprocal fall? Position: 258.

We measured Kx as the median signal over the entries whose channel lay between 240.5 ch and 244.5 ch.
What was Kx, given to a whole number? 122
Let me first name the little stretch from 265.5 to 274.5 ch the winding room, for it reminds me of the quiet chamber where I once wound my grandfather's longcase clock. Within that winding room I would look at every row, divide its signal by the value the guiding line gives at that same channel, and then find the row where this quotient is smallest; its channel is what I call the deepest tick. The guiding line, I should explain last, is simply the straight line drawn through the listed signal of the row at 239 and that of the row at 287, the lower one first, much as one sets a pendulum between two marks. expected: 271 ch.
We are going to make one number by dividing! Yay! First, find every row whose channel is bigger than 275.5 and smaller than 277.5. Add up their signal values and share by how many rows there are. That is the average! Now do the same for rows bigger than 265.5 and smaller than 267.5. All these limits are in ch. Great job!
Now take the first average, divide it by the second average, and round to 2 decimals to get 0.95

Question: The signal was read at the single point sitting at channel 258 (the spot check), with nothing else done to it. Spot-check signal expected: 157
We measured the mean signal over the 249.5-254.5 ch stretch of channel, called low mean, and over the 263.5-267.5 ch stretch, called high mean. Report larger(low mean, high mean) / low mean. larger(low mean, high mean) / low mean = 1.18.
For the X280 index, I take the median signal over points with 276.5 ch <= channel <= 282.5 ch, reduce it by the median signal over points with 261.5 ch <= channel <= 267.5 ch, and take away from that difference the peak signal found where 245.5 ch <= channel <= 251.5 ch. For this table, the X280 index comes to -137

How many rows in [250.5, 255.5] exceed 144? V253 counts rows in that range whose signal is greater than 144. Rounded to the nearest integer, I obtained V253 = 0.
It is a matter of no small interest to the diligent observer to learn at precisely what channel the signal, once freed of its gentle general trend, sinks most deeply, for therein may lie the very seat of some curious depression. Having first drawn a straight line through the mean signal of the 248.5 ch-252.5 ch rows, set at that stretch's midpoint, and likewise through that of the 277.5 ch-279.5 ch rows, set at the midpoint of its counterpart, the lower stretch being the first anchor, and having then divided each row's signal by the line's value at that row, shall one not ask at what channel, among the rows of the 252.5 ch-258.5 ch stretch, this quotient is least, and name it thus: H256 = 253 ch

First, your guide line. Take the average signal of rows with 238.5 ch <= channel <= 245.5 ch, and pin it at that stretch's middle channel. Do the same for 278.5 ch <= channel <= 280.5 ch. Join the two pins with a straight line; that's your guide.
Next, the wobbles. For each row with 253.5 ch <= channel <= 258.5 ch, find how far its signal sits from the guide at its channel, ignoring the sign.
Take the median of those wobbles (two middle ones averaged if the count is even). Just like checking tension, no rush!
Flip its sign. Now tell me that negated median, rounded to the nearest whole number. -10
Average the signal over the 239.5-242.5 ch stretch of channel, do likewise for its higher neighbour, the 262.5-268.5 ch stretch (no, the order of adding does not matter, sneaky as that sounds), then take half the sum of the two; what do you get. 140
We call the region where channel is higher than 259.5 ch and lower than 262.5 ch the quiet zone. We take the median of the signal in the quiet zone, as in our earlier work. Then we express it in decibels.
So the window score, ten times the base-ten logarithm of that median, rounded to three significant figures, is 21.9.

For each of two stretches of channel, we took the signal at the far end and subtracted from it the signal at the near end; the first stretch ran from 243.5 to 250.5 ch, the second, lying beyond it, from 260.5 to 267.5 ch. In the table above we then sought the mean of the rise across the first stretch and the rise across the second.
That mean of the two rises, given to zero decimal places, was 11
